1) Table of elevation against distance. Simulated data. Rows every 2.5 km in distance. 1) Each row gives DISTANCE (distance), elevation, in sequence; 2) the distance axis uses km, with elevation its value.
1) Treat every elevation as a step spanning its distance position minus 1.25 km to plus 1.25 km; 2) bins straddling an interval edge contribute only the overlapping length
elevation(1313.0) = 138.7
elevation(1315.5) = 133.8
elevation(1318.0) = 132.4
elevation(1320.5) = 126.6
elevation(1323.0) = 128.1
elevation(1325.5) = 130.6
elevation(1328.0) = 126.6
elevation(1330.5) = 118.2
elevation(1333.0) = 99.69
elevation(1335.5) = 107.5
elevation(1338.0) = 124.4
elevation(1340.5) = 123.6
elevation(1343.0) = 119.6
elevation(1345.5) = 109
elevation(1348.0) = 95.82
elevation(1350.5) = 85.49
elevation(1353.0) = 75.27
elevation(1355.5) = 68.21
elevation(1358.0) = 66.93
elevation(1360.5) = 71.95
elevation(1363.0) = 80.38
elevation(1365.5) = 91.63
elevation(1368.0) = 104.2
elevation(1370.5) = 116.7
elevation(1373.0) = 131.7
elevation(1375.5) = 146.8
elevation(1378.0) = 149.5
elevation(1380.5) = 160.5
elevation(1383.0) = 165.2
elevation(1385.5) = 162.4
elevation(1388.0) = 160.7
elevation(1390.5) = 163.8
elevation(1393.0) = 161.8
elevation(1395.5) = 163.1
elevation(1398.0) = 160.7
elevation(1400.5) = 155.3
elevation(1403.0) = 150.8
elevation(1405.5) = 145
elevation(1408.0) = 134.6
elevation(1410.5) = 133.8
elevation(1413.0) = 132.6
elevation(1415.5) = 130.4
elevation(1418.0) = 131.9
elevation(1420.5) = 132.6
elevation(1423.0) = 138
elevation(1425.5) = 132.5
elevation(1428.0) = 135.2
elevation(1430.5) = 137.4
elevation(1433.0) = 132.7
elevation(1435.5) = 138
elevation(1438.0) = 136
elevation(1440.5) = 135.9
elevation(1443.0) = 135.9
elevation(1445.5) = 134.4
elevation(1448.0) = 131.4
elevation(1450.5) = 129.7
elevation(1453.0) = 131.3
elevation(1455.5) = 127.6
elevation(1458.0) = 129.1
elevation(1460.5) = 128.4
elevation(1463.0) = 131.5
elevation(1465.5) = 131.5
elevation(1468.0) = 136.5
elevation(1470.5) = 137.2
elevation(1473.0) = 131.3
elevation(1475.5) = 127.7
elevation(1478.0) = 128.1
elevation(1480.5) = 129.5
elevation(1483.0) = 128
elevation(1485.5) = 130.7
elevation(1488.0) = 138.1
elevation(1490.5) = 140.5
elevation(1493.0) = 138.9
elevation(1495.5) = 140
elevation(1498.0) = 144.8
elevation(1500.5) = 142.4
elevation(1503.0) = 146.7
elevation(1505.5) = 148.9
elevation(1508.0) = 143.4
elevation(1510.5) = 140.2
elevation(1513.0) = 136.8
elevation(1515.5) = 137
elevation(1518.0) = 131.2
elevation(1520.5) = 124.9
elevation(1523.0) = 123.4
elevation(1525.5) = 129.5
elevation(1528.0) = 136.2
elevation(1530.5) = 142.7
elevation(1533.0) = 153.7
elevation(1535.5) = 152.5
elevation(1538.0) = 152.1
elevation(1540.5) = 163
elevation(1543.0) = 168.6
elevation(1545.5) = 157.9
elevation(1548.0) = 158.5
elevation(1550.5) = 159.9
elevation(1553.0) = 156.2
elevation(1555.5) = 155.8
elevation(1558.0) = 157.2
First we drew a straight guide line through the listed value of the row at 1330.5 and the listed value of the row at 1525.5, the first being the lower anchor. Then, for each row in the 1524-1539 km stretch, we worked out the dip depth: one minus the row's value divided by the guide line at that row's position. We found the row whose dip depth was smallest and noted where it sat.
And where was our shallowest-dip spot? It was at 1533.0 km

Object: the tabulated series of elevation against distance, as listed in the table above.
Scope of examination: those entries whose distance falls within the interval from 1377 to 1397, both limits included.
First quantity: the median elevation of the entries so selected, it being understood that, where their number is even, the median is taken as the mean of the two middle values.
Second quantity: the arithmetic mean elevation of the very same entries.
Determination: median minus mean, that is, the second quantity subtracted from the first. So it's 1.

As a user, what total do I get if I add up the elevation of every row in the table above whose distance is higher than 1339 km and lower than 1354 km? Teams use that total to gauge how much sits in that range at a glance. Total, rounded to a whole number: 609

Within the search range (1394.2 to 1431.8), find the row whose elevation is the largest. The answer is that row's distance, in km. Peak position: 1395.5 km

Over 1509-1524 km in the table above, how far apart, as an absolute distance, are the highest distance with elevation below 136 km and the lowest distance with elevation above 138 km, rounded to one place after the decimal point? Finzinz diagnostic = 12.5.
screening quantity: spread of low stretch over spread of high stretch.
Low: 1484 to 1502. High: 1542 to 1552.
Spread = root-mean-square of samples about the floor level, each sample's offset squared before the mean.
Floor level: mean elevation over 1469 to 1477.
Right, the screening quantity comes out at 0.28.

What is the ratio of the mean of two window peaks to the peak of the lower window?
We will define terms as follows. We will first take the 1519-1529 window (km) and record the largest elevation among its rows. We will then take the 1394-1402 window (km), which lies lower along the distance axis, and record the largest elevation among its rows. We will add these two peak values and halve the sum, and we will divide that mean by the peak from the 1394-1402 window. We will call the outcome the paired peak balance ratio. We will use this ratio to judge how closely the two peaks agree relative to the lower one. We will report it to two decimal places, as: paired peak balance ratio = 0.92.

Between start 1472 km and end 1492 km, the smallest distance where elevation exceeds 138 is 1488.0 km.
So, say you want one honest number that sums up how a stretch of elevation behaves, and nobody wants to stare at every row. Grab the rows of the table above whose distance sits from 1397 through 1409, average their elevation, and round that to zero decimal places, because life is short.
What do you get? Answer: 149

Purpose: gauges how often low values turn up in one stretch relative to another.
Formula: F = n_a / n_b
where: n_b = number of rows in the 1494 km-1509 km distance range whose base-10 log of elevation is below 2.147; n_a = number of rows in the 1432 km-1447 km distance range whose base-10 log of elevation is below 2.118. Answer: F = 0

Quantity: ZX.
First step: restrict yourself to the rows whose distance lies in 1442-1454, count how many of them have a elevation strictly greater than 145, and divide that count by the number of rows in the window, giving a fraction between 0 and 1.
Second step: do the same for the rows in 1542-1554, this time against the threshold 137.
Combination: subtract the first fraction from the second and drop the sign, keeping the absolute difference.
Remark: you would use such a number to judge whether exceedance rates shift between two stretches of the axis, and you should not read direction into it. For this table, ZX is 1.0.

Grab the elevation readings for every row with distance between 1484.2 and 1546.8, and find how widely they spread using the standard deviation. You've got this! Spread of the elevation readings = 11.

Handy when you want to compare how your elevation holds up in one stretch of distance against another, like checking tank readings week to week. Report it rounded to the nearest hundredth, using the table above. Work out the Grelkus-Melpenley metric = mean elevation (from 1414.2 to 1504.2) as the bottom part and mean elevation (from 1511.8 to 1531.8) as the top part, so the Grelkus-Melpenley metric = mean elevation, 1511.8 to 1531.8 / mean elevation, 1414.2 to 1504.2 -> 0.99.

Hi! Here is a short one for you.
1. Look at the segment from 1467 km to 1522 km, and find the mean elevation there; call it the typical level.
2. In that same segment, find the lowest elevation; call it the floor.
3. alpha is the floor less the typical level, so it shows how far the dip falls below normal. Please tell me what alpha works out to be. -12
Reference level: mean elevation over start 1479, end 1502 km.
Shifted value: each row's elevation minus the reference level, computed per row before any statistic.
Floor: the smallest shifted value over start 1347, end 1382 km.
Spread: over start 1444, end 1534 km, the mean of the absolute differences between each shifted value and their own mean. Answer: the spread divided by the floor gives -0.085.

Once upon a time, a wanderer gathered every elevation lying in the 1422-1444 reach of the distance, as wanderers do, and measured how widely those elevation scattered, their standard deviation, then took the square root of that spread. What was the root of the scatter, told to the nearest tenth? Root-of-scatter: 1.4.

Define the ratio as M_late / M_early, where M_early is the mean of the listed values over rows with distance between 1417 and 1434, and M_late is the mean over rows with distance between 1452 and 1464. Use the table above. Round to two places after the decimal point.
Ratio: 0.96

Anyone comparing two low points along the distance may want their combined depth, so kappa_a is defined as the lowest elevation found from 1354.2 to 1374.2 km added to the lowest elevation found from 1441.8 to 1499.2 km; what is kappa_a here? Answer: 195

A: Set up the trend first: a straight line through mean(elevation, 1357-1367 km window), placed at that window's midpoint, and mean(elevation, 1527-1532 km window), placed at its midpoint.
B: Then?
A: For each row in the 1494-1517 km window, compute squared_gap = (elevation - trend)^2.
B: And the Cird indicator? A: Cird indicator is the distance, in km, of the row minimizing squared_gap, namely 1515.5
